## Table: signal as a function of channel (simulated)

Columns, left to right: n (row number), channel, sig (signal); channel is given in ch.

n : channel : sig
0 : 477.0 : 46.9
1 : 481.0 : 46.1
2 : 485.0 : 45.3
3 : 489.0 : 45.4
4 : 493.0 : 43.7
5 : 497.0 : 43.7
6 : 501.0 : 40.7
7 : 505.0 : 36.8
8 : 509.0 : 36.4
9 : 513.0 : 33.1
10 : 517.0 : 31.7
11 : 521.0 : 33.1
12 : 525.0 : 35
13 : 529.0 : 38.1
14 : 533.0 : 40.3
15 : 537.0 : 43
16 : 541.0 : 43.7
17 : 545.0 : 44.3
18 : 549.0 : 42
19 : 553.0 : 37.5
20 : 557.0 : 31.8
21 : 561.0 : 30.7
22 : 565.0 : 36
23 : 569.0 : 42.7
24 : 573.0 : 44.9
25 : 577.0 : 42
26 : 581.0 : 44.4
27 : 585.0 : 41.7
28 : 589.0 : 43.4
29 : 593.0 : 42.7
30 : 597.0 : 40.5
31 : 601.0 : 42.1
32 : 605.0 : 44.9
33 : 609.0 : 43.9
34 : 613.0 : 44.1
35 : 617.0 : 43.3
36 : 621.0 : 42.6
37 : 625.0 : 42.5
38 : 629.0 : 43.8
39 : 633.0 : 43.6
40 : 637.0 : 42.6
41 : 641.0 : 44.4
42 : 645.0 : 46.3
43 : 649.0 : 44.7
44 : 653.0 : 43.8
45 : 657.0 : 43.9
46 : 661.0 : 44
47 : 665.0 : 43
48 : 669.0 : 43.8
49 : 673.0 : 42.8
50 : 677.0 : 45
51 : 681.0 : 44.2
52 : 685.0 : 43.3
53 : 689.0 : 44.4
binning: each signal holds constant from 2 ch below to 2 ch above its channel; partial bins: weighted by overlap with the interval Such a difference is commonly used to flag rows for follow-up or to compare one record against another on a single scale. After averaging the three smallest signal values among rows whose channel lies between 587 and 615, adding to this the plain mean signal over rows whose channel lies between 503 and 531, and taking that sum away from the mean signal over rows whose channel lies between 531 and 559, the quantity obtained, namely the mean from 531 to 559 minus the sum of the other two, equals -36.3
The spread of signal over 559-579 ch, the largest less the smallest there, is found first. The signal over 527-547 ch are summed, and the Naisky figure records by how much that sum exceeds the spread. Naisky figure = 195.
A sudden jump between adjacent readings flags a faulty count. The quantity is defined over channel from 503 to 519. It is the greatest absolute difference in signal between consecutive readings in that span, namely 3.3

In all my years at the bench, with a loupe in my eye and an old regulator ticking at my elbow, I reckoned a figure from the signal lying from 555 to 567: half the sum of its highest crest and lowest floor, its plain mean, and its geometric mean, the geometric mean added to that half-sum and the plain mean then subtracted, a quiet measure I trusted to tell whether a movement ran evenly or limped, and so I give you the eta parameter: 33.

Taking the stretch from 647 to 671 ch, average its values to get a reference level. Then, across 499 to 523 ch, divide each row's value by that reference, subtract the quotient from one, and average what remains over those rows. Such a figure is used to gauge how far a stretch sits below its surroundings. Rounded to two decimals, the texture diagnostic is 0.20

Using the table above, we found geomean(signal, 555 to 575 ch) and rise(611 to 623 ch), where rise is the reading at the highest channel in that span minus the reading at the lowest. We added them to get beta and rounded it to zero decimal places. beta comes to 35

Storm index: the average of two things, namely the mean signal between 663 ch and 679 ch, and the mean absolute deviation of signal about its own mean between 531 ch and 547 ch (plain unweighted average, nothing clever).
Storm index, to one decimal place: 22.5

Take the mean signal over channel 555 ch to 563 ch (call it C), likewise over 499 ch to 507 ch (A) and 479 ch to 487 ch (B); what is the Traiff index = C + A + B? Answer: 116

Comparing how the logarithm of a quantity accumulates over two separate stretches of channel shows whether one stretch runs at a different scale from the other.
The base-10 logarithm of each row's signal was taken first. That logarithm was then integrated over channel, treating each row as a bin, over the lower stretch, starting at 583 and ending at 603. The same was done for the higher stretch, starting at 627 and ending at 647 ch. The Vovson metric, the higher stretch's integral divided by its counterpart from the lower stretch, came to 1.0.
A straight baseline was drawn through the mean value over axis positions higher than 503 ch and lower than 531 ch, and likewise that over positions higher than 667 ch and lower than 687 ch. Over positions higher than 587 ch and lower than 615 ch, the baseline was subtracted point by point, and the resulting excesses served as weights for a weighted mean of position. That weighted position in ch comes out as 601.4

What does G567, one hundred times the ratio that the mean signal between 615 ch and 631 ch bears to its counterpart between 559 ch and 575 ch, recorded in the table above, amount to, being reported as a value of 112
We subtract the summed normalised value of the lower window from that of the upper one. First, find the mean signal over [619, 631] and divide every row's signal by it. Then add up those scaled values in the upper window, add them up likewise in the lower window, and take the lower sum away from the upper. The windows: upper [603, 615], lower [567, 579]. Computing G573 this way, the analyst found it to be 0.08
